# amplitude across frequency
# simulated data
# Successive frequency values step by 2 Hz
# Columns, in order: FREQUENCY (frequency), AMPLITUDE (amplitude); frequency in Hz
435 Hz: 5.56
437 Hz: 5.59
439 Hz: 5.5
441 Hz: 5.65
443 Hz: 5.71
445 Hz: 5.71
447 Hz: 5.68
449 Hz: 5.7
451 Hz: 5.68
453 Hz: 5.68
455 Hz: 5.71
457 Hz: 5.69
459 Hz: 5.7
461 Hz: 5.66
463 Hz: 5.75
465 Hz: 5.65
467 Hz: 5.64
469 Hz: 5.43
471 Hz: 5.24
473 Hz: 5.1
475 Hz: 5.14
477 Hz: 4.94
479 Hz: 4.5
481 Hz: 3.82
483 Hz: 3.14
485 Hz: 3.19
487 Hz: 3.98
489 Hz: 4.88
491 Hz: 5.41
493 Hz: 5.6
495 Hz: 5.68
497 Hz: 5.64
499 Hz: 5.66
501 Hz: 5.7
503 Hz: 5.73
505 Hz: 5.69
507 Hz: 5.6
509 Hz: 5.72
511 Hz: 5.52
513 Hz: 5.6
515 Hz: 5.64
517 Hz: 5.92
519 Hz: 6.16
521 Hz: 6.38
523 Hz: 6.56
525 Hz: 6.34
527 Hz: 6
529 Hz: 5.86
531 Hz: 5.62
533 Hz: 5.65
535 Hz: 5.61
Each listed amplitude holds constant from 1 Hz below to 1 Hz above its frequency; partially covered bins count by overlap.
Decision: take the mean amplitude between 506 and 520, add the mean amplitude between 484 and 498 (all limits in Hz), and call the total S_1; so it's 10.6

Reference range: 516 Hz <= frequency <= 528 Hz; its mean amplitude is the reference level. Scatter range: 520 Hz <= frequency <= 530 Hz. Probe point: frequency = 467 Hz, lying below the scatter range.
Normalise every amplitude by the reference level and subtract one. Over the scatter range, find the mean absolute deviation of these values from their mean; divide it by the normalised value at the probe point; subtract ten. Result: -10.4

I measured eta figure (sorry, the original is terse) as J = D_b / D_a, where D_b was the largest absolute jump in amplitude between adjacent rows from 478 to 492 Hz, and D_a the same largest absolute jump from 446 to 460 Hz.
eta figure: 30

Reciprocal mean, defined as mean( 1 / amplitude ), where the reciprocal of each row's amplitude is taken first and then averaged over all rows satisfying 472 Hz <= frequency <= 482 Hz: 0.215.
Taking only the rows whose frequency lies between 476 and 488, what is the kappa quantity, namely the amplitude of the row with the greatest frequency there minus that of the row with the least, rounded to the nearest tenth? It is -1.0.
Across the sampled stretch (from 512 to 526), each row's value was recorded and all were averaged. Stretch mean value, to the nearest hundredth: 6.09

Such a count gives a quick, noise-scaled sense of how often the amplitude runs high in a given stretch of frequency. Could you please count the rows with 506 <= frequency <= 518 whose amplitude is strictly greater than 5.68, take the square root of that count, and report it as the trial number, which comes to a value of 1.4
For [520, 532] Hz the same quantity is 2.2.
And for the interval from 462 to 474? 1.0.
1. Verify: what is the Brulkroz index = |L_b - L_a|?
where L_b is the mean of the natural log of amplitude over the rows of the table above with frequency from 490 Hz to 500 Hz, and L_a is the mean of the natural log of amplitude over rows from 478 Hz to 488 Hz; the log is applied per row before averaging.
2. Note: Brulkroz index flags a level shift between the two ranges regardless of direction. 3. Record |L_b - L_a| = 0.42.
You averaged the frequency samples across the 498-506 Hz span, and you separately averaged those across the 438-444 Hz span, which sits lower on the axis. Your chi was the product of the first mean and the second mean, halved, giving 16.0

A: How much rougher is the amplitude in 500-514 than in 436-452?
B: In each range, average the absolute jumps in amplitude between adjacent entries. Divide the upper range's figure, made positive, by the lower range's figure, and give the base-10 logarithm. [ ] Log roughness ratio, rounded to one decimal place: 0.2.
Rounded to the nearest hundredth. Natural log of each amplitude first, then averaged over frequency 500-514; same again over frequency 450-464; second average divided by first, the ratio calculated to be 1.00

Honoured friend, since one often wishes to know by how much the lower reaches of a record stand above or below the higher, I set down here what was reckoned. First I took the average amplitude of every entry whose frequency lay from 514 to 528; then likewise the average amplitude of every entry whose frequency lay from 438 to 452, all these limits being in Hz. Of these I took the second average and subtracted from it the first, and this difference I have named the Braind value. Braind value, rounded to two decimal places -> -0.48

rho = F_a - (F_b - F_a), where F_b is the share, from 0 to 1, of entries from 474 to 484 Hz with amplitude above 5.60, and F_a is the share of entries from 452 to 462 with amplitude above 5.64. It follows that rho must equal 2.0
